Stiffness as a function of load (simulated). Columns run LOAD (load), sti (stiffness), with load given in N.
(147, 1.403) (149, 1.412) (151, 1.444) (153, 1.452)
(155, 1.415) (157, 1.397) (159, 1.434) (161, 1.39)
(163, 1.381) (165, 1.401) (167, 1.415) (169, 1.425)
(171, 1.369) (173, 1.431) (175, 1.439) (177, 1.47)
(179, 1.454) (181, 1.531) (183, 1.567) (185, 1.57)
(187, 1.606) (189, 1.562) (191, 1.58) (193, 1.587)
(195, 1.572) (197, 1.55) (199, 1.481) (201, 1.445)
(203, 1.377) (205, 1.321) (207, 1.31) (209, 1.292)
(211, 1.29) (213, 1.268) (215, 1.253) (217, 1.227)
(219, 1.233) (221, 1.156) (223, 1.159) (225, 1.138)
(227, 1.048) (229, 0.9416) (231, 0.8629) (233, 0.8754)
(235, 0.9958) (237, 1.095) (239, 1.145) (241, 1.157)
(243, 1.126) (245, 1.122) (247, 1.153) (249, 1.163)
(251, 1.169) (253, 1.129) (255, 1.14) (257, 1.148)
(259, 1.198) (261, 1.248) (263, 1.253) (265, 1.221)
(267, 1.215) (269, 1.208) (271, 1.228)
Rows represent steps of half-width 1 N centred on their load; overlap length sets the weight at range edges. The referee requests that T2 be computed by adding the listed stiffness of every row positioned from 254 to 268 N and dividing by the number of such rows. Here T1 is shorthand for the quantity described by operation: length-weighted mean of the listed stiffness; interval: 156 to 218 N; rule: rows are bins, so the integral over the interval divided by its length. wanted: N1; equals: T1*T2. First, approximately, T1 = 1.43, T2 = 1.20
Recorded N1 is 1.72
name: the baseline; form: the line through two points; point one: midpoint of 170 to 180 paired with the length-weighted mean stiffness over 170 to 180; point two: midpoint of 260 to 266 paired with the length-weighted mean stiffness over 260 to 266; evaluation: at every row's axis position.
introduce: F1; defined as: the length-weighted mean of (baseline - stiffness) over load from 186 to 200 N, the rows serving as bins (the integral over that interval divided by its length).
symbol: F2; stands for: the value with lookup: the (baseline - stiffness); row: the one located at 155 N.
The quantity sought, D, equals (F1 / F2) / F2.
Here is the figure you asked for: -45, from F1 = -0.17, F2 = 0.061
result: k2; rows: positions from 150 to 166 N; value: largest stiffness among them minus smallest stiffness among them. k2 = 0.07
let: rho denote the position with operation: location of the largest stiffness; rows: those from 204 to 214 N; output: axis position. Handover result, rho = 205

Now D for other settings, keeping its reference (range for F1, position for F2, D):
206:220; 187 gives 2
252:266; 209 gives 13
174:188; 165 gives -35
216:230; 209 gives 45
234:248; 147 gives 21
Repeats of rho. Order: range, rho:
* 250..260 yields 259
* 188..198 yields 193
